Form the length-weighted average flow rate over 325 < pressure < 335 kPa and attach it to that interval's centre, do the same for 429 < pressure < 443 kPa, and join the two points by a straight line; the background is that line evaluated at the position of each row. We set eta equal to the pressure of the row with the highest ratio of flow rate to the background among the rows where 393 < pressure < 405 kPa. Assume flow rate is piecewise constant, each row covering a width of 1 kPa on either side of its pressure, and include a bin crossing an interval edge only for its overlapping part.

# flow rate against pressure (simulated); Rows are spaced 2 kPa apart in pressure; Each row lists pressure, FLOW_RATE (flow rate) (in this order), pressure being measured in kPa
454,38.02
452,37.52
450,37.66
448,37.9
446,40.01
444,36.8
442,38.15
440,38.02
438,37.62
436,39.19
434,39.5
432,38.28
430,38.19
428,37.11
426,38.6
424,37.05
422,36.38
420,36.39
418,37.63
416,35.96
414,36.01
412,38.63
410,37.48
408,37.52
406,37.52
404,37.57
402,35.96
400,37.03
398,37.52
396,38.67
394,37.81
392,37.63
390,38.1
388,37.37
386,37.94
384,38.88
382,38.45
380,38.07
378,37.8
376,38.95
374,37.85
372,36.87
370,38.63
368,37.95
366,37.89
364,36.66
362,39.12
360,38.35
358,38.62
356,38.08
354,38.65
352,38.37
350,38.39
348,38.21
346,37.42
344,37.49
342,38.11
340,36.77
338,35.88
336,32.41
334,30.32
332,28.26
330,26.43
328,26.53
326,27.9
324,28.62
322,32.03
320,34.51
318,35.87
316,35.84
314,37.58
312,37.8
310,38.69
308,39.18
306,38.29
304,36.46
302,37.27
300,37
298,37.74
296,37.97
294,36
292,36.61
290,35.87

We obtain 396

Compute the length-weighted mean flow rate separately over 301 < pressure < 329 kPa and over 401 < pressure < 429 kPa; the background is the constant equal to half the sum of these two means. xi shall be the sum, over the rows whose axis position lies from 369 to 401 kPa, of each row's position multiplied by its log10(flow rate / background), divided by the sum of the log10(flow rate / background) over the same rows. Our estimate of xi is 384.3 kPa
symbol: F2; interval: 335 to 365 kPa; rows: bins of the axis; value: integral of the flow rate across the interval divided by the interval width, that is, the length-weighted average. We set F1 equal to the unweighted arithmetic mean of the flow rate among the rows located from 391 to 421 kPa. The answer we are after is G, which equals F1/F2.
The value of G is 0.99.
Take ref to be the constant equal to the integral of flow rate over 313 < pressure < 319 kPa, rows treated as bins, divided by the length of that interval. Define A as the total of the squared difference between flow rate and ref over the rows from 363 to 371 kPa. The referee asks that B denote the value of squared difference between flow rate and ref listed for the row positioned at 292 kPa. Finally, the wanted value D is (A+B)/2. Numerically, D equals 5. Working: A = 9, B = 0.0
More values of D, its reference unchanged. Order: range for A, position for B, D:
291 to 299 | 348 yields 4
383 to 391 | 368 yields 7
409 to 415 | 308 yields 7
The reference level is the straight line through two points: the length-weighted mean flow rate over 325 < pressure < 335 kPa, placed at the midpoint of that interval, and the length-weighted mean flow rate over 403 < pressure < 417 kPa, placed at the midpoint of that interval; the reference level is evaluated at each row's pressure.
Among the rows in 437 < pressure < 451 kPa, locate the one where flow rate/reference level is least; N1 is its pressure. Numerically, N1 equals 444 kPa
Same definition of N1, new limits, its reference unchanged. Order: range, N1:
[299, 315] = 314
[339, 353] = 346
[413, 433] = 422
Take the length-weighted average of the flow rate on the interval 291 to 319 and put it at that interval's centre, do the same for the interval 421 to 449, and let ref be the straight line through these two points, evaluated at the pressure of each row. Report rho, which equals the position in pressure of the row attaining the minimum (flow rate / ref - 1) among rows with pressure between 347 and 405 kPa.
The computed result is 402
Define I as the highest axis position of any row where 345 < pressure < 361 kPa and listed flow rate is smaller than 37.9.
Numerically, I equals 346 kPa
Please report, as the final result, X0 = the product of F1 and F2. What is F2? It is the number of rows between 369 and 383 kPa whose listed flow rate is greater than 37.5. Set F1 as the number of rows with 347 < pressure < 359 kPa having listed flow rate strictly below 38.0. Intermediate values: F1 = 0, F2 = 6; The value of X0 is 0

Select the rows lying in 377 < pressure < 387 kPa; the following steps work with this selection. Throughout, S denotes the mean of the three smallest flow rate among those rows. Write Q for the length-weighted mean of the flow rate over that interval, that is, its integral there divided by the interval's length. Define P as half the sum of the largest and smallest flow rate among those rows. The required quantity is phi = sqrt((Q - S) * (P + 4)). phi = 3.5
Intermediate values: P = 38.3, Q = 38.2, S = 37.9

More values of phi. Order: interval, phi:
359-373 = 5.7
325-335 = 5.5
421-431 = 5.1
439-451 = 5.2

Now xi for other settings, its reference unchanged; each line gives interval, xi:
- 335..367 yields 356.5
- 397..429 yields 413.0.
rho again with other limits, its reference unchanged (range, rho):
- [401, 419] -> 416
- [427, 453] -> 444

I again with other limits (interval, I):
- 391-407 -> 406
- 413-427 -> 424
